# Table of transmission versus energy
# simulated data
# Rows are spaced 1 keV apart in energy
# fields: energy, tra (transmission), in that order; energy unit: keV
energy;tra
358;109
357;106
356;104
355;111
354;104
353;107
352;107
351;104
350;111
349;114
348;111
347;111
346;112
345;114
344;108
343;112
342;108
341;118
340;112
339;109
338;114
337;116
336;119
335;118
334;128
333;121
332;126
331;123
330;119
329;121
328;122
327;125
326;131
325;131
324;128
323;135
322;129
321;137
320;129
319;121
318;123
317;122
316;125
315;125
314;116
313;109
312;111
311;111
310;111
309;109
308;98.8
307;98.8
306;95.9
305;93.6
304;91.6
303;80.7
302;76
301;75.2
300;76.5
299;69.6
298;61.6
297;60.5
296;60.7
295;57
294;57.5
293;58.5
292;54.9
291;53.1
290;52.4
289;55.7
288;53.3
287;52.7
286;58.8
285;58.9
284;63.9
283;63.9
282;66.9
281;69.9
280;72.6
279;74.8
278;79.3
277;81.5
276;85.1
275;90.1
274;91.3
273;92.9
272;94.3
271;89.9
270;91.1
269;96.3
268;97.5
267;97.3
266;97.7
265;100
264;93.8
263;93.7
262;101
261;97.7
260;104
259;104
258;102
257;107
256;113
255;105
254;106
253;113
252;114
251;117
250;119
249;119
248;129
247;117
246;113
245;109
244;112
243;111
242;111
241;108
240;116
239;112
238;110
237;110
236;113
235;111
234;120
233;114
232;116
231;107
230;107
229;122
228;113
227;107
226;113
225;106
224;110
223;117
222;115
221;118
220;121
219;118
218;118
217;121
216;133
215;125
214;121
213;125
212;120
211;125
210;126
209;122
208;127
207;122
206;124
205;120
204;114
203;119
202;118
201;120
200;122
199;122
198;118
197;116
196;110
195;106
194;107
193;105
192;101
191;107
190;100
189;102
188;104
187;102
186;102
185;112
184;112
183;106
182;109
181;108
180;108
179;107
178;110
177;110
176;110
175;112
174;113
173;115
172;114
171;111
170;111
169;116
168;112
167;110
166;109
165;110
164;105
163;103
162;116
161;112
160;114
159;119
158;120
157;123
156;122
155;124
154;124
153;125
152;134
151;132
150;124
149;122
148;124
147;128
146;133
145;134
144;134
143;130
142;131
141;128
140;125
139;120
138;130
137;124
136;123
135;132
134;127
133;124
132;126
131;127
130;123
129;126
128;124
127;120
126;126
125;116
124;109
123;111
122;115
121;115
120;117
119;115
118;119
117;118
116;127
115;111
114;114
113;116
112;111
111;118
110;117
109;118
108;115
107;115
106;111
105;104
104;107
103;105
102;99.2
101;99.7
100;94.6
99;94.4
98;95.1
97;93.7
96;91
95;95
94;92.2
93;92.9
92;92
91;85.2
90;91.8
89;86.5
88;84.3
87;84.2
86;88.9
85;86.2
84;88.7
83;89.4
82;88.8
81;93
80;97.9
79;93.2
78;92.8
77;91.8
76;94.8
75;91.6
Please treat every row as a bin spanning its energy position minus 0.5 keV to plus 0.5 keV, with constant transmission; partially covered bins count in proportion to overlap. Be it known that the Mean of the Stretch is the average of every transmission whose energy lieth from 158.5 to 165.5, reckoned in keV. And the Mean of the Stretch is 111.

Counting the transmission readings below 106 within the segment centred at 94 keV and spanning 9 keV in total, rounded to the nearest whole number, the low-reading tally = 9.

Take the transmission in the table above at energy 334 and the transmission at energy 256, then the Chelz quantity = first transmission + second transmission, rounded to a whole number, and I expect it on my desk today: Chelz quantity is 241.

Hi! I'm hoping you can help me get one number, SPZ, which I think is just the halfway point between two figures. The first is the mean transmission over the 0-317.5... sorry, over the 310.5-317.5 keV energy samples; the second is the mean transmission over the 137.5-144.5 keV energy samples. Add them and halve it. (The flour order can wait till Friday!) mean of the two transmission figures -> 123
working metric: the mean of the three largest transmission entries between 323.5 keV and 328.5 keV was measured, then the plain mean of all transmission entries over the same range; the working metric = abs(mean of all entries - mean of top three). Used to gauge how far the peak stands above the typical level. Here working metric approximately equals 2.6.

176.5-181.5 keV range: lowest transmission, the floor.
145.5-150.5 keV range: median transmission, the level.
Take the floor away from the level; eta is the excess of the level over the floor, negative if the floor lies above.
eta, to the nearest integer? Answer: 17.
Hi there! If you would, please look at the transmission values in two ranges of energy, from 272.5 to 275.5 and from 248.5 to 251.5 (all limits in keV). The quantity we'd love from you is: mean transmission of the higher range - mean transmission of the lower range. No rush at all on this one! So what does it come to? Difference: -27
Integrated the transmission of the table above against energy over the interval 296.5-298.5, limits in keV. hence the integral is 122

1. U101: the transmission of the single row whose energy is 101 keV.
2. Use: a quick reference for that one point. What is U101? 99.7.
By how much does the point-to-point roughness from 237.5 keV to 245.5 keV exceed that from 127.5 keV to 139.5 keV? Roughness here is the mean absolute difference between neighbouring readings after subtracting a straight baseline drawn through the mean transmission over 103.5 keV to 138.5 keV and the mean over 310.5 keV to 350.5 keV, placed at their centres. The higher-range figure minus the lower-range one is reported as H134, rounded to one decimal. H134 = -1.2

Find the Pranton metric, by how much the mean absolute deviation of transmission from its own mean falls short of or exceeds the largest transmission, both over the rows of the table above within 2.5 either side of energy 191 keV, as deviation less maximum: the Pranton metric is -105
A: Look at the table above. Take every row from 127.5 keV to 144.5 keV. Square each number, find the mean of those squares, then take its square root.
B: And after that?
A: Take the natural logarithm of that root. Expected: 4.84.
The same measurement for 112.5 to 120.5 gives 4.76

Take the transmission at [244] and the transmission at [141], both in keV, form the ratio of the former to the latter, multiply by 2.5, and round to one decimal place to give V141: 2.2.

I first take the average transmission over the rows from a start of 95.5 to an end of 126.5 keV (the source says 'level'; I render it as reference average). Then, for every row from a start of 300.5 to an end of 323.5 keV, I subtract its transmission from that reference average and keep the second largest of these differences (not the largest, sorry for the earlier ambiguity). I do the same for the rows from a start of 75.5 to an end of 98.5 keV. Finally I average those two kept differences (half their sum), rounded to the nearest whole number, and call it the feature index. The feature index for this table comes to 30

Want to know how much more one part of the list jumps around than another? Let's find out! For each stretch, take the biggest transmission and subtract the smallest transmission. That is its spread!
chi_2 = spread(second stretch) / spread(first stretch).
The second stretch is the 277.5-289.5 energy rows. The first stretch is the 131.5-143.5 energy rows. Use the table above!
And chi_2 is 2.2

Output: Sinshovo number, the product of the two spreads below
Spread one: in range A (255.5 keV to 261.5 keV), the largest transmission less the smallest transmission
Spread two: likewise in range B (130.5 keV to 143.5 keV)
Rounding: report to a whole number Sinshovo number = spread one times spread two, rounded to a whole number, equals 184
